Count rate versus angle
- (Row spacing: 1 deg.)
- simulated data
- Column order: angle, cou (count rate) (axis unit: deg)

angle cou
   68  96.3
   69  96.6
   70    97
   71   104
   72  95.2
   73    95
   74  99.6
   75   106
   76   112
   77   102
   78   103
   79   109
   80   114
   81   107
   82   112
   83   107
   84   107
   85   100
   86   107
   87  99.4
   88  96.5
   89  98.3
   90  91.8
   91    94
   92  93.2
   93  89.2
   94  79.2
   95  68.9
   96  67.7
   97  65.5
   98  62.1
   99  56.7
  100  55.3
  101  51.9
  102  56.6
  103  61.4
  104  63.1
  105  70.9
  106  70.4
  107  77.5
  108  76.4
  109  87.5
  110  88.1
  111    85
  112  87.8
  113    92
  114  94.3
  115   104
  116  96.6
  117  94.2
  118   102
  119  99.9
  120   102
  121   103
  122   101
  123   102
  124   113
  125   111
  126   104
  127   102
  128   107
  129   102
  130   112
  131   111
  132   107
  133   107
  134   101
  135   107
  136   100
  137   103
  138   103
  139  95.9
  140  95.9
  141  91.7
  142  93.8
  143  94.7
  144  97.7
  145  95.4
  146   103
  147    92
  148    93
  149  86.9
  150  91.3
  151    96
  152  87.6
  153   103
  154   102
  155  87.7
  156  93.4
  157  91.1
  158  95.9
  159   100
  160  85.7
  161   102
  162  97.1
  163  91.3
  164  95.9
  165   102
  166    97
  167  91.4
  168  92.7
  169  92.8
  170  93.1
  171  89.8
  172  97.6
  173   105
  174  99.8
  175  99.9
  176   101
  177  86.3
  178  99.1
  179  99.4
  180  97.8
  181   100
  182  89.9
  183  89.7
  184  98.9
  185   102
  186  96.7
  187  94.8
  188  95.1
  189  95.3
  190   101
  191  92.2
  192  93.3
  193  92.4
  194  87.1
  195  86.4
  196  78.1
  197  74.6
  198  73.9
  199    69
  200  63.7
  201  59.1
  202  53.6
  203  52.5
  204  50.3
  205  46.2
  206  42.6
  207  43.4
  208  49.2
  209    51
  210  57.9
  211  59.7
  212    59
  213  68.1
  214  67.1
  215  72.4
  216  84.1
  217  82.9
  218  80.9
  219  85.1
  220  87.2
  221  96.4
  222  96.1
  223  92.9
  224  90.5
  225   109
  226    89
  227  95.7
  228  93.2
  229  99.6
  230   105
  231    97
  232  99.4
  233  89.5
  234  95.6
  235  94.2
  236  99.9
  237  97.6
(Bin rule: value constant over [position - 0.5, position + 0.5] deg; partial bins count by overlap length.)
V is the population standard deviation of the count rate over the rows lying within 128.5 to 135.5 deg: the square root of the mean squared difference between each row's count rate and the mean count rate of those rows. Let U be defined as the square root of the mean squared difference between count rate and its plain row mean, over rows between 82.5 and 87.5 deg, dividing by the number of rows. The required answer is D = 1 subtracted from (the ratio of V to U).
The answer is 0.1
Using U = 3.6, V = 3.8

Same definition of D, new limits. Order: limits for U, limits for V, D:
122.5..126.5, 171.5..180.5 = 0.0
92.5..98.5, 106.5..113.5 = -0.4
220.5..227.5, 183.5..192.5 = -0.5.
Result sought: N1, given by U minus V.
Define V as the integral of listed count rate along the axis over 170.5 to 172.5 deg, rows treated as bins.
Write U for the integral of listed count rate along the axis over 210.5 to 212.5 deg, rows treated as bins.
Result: -69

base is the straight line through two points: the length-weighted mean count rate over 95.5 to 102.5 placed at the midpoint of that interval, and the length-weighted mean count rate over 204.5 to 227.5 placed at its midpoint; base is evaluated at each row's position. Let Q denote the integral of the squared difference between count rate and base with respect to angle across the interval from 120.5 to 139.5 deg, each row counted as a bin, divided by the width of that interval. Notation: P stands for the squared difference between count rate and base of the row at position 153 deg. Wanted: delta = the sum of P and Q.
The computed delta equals 3098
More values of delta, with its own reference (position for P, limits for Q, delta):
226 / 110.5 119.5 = 1349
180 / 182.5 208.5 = 1259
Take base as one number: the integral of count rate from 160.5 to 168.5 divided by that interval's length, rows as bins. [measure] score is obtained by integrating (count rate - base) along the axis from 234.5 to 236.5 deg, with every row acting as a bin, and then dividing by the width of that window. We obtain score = 1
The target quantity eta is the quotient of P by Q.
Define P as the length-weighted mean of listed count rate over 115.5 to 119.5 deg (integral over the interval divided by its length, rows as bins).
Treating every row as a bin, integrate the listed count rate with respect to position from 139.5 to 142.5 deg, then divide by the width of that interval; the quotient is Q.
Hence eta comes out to 1.05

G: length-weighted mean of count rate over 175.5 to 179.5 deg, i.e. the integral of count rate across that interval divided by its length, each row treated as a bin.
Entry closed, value 96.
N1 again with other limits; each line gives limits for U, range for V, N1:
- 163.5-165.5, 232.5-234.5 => 13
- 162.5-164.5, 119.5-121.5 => -18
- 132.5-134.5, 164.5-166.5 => 9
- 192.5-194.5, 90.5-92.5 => -8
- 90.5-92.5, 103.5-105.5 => 53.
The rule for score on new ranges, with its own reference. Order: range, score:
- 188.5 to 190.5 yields 2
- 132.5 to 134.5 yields 8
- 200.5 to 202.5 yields -40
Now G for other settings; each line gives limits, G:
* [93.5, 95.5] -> 74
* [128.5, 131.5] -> 108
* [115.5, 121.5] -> 100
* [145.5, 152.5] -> 93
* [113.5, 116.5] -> 98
